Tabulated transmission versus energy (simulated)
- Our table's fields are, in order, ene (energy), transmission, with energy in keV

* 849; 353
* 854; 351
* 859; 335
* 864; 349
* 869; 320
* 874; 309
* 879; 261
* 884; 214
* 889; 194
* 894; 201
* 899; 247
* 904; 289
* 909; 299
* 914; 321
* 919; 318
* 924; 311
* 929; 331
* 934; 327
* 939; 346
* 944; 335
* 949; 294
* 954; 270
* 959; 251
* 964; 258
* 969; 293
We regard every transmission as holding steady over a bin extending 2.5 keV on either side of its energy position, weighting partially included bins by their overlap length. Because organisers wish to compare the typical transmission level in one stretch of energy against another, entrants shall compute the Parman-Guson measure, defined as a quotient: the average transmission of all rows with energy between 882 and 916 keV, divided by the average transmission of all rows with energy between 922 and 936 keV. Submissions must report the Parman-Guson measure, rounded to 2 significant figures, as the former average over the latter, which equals 0.78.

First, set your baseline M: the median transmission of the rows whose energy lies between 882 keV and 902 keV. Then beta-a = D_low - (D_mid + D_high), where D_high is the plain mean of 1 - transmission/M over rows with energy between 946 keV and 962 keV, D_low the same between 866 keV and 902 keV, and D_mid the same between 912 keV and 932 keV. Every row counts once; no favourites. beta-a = 0.65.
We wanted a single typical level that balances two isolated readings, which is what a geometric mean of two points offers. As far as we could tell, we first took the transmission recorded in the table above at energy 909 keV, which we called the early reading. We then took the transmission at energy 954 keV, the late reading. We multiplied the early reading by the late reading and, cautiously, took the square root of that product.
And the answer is 284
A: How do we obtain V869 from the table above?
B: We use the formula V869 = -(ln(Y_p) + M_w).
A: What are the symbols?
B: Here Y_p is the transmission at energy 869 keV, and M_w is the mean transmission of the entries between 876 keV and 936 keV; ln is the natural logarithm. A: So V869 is -282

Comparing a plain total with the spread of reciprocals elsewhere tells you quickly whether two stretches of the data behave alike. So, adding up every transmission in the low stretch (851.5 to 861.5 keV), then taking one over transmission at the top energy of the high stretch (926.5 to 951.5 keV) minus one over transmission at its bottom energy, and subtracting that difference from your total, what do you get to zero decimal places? 686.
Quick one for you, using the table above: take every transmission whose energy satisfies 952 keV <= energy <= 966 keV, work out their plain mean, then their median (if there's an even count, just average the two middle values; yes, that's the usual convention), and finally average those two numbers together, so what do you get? 259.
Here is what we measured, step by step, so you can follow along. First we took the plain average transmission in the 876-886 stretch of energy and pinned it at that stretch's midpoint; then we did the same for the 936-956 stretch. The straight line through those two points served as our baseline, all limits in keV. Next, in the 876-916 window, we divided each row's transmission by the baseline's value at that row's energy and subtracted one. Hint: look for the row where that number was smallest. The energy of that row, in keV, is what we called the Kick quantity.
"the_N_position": 889 keV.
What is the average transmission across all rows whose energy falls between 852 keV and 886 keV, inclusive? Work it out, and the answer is 306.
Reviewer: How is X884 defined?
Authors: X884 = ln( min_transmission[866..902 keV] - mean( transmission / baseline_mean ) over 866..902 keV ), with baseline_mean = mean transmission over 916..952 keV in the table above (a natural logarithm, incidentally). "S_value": 5.26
